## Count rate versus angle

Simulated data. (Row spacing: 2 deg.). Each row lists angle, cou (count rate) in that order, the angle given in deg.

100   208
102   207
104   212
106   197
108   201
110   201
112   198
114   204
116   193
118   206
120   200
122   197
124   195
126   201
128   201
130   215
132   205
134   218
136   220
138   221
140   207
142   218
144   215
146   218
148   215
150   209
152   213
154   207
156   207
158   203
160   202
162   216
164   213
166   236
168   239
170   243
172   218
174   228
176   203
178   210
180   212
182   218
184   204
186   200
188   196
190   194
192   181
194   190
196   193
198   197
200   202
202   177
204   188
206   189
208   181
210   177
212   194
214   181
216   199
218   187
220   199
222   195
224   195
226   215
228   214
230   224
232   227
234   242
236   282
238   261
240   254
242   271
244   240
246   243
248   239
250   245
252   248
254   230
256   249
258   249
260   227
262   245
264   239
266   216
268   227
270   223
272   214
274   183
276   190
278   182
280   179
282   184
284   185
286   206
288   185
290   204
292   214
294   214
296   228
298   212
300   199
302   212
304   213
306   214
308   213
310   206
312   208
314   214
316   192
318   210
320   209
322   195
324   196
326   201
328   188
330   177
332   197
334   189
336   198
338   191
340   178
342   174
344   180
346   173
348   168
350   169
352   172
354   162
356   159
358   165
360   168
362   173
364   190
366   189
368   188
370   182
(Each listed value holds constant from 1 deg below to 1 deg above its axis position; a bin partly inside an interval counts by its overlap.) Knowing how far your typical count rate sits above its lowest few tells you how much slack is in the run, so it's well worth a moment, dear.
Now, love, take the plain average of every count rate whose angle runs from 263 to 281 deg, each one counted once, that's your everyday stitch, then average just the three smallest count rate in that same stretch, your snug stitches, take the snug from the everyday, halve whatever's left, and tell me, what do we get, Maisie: 12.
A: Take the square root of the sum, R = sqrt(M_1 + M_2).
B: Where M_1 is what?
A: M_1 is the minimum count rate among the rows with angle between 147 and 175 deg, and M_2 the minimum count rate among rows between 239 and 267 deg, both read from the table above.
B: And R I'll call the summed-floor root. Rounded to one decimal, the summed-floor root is 20.4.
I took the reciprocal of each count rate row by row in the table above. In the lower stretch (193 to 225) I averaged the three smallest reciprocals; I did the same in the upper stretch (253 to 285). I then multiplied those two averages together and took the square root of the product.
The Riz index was 0.0045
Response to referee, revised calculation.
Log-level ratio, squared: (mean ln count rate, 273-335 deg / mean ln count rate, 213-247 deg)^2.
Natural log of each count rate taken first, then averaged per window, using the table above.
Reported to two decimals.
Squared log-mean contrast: 0.96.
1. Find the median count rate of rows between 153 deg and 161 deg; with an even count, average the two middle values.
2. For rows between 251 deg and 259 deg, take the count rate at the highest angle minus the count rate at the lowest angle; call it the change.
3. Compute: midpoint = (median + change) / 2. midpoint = 103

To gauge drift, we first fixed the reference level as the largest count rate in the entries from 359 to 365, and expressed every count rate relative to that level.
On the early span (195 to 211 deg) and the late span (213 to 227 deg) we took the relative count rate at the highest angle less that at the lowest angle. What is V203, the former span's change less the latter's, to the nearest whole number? -50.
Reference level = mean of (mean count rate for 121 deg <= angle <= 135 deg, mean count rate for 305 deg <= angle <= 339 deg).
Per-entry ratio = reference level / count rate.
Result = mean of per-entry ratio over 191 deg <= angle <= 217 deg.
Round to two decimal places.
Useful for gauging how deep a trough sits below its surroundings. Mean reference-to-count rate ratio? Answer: 1.08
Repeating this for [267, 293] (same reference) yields 1.03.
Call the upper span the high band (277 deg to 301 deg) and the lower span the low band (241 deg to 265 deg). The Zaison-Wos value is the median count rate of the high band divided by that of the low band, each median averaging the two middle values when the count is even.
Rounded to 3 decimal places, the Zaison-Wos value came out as 0.826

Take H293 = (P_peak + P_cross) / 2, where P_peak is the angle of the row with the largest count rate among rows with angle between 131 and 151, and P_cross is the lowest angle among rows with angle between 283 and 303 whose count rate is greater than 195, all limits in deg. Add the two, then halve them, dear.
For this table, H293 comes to 212 deg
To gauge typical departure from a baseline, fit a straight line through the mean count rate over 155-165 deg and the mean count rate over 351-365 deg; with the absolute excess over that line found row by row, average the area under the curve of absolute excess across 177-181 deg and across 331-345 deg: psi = 104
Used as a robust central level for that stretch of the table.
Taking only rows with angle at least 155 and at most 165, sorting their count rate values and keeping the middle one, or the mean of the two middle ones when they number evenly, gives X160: 207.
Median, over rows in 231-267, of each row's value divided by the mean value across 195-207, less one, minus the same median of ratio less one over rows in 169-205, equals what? 0.23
